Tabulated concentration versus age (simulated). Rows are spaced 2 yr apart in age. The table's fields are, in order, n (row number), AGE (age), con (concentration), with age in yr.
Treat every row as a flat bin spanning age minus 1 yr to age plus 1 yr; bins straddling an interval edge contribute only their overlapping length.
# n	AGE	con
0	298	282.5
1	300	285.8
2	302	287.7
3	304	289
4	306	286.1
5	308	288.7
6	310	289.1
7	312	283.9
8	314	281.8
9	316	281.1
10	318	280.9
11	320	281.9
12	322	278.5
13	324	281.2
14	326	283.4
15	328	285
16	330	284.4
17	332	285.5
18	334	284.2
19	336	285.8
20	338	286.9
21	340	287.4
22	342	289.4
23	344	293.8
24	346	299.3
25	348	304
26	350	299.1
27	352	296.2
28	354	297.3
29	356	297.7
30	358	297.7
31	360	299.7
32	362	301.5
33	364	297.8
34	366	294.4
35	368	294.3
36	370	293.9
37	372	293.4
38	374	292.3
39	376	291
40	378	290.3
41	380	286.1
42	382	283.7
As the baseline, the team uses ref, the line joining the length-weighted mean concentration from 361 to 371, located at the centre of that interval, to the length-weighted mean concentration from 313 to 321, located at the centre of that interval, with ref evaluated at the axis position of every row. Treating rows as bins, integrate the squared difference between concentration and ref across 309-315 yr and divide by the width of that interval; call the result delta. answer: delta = 38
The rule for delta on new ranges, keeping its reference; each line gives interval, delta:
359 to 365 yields 24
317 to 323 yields 7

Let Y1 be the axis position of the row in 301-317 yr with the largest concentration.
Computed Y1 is 310 yr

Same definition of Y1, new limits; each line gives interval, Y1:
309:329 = 310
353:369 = 362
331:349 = 348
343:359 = 348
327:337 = 336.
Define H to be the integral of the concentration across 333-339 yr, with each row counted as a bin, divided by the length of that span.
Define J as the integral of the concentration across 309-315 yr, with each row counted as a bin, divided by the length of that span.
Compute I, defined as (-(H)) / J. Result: -1.00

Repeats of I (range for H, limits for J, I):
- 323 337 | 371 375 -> -0.97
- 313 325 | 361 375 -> -0.95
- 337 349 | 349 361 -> -0.98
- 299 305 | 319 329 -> -1.02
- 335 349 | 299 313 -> -1.02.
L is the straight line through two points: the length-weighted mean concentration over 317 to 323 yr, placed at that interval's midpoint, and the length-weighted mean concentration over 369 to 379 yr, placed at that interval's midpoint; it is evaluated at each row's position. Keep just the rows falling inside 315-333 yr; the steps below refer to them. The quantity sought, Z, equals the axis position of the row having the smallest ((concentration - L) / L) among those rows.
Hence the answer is 322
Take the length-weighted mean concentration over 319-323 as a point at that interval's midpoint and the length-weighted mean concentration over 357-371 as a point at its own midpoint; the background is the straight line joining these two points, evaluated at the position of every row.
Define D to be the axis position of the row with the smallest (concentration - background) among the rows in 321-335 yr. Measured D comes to 322 yr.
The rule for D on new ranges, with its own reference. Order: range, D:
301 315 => 314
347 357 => 356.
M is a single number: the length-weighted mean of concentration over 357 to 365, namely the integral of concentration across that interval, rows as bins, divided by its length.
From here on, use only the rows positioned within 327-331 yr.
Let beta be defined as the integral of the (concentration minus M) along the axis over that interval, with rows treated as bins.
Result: -58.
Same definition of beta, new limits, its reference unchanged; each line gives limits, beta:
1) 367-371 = -20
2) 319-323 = -76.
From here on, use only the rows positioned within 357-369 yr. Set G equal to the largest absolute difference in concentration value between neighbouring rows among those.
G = 3.7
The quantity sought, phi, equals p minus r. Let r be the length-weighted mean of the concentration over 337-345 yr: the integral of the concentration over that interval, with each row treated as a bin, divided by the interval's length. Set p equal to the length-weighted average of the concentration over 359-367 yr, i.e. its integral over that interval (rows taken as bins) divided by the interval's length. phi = 9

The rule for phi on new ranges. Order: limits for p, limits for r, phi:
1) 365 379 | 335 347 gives 2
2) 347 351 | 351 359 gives 4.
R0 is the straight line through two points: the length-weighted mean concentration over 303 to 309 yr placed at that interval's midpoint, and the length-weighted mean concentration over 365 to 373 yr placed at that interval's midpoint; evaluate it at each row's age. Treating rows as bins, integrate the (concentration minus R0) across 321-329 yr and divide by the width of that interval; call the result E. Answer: -8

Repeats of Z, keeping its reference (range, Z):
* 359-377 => 376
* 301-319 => 318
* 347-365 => 364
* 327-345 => 334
